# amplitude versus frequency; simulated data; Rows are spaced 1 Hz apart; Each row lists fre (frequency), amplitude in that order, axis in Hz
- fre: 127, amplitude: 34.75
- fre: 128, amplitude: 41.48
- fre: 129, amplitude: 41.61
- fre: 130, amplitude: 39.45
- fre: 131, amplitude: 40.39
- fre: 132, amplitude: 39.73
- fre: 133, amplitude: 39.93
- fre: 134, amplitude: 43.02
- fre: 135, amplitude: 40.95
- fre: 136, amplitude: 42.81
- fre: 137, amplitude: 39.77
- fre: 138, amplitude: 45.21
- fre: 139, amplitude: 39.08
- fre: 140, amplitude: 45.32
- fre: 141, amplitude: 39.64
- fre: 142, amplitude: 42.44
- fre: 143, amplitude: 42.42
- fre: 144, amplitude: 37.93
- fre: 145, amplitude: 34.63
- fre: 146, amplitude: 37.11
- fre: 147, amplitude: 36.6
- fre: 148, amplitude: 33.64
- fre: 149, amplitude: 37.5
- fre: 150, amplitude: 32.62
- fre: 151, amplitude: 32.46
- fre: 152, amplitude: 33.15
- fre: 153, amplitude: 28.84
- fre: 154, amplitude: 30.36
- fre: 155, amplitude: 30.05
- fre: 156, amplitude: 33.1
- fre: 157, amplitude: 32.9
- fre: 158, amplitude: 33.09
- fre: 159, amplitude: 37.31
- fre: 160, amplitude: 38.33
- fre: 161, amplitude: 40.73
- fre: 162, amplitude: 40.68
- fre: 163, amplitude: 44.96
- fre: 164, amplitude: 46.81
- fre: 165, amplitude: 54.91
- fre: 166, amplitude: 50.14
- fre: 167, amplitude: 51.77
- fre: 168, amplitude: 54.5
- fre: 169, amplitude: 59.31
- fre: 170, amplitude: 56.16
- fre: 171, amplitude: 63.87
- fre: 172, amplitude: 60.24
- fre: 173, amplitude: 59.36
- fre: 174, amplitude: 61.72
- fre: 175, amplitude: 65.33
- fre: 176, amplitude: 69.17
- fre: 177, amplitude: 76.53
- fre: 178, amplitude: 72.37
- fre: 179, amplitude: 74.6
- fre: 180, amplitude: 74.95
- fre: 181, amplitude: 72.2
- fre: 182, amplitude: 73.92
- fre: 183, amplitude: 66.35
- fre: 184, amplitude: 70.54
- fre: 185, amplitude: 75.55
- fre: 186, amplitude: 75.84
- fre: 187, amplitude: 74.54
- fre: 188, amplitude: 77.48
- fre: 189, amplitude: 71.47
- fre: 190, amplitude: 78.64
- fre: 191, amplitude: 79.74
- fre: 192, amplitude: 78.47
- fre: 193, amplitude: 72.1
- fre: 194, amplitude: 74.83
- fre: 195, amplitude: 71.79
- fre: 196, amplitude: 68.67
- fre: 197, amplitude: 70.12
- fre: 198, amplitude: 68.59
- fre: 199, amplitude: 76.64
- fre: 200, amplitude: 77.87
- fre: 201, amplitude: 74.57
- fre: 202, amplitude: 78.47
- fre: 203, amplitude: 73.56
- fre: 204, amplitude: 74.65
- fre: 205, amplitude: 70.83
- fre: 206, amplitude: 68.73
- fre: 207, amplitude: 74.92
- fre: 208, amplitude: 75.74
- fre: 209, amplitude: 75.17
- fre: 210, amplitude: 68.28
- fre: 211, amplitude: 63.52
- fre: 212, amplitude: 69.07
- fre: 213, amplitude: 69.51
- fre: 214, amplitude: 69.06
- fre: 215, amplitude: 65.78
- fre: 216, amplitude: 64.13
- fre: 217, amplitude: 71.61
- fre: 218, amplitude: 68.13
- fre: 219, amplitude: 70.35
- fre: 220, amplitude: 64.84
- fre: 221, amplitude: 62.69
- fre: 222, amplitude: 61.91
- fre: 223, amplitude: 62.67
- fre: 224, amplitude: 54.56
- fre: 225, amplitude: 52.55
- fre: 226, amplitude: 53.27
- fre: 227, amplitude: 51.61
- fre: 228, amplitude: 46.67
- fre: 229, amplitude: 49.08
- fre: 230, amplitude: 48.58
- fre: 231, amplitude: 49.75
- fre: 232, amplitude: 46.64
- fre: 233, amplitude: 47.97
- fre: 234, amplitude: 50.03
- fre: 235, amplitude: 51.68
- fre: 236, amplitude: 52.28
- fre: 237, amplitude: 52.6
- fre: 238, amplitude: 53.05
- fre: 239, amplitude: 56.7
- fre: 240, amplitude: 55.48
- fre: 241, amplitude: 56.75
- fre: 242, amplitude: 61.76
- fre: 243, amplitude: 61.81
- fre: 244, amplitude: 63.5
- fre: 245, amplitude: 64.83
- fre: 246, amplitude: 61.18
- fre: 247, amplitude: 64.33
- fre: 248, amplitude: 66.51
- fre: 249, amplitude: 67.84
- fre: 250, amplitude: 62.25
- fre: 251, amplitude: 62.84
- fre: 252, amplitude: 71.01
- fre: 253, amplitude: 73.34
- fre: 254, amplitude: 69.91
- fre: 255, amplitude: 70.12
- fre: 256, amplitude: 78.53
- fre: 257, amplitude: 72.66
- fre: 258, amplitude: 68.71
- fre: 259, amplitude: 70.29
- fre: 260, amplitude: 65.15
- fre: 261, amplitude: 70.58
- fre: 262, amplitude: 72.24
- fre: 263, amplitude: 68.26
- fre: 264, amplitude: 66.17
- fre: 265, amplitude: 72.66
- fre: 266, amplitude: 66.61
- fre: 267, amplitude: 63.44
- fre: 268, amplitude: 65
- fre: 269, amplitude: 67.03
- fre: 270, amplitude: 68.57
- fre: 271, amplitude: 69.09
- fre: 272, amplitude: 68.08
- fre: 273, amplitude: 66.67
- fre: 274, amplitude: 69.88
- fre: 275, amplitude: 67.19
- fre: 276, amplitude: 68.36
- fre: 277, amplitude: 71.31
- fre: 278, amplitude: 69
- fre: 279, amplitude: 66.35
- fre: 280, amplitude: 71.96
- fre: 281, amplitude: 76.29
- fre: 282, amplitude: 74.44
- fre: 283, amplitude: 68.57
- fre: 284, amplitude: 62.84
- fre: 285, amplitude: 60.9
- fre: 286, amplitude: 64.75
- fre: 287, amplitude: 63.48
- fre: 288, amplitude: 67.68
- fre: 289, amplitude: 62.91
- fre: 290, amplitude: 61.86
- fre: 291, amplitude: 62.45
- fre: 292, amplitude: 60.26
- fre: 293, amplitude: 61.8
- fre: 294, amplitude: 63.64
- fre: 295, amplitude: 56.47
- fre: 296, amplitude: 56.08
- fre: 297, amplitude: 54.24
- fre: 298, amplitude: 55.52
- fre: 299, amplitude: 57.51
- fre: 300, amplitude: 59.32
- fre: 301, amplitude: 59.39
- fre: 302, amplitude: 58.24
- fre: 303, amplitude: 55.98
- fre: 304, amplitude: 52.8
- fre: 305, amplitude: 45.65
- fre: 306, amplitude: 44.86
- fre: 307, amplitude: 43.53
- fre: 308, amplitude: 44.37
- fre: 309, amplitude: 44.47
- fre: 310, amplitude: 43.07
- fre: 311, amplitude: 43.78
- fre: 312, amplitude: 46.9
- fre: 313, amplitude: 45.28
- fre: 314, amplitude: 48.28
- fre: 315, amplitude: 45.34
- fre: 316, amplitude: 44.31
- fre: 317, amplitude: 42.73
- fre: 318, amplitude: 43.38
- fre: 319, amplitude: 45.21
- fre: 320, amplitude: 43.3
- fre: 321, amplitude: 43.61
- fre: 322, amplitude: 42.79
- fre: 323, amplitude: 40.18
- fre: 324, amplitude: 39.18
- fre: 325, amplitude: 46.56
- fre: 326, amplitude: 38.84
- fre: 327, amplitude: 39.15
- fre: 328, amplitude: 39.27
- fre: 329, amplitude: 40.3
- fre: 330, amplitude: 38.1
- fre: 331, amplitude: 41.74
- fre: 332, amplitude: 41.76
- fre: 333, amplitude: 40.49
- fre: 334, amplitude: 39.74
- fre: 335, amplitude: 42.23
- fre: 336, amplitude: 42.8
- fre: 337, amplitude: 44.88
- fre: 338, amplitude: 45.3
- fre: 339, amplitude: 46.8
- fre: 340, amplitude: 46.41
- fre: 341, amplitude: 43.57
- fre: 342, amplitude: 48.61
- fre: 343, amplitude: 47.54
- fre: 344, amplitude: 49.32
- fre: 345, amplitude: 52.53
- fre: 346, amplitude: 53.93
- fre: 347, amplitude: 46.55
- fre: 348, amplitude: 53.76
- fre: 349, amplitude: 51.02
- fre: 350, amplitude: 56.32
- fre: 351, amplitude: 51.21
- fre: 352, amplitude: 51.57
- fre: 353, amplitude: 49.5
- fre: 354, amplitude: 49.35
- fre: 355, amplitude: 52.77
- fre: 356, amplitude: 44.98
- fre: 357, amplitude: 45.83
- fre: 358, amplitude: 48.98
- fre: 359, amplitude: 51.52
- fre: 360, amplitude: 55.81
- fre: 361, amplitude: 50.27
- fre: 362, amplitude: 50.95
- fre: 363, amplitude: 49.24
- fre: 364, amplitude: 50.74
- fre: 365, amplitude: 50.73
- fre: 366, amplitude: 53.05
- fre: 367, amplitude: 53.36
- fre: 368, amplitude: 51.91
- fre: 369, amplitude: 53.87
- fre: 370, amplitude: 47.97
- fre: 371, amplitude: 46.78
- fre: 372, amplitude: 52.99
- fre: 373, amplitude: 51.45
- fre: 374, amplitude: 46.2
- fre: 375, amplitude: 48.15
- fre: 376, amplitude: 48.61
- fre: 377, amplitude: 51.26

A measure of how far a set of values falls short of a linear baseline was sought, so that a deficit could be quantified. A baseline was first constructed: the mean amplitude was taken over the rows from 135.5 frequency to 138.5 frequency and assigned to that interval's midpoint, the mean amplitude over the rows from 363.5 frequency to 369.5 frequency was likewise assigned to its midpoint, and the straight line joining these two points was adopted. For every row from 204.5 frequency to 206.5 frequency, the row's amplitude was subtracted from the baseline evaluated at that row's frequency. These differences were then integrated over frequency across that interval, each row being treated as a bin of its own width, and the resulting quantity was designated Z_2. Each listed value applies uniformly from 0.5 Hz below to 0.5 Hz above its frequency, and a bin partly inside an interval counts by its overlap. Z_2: -49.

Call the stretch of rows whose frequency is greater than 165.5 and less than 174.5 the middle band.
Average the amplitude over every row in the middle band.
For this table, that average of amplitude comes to 57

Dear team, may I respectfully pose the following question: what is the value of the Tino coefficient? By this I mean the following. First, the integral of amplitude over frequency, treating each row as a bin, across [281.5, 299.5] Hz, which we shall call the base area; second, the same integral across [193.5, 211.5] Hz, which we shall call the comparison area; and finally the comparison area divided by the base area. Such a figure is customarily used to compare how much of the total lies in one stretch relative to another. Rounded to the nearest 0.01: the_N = 1.17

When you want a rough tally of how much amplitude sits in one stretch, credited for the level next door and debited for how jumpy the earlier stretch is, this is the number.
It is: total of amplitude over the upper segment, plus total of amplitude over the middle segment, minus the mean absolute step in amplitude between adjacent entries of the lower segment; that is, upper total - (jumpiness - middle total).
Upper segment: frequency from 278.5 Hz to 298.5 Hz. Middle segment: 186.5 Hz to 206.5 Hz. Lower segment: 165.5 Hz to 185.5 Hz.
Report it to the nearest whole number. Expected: 2751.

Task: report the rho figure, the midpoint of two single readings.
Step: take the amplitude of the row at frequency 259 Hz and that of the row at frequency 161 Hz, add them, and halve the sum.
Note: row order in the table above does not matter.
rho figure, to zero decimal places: 56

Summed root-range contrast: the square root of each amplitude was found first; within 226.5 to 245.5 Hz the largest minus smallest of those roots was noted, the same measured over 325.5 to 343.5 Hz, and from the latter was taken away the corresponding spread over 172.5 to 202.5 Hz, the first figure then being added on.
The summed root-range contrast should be 0.8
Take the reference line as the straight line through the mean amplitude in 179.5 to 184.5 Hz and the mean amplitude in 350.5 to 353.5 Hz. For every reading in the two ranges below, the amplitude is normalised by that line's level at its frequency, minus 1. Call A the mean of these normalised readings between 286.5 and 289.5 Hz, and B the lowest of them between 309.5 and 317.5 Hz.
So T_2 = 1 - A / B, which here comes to 1.5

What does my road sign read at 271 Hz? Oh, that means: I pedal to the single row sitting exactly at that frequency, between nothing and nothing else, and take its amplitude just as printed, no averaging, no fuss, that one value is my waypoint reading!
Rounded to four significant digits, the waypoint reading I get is 69.09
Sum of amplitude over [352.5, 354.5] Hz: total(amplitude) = 99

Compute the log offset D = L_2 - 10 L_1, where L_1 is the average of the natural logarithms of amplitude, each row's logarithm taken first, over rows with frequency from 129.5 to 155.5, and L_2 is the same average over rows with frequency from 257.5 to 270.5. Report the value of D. -32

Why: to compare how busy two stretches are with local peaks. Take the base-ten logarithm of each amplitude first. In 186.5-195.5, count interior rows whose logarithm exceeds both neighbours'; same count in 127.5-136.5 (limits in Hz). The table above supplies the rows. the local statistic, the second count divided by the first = 1.0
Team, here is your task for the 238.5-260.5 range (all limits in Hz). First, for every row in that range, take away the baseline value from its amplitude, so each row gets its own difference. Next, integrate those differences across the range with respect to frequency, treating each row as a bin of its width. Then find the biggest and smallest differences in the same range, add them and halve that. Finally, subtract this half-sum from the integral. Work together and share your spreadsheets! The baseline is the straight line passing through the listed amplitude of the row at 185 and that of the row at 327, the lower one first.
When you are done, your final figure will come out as 140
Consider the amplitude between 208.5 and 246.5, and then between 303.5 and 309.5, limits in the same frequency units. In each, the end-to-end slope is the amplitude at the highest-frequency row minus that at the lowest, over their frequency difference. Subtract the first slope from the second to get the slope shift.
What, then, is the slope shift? -1.3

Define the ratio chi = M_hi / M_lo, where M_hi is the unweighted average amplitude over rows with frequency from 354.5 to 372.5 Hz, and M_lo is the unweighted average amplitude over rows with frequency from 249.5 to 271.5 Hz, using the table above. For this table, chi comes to 0.74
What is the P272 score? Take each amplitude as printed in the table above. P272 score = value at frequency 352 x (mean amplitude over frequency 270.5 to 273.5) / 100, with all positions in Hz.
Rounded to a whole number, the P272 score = 35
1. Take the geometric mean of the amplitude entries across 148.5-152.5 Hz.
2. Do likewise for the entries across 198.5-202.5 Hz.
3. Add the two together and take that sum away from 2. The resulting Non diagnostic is -109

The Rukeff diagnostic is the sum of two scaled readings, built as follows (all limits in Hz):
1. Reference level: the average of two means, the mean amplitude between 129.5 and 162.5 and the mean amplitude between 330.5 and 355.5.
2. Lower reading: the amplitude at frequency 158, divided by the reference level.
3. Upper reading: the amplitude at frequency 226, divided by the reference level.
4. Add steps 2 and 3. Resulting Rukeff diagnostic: 2.0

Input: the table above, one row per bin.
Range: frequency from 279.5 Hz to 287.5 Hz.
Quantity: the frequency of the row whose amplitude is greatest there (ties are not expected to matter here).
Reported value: 281 Hz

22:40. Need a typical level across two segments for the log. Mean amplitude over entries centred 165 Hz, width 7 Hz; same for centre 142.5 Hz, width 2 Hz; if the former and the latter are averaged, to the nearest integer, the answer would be 46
